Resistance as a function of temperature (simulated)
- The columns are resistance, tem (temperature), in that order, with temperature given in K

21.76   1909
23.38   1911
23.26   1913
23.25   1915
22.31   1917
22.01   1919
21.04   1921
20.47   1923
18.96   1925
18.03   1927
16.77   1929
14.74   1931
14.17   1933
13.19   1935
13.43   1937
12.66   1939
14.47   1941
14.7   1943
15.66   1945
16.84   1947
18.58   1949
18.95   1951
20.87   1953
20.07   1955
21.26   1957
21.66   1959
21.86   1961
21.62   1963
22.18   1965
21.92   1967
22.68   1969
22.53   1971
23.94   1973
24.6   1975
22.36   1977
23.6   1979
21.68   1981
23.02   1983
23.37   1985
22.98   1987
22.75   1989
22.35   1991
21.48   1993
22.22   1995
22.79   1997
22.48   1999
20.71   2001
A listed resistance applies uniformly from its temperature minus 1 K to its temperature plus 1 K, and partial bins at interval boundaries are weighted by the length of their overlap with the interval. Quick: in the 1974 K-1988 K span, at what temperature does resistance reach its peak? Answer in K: 1975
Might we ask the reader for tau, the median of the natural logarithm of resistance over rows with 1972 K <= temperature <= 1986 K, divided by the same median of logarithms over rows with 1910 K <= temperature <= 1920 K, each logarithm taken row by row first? 1.00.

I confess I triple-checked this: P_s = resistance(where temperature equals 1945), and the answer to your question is 15.66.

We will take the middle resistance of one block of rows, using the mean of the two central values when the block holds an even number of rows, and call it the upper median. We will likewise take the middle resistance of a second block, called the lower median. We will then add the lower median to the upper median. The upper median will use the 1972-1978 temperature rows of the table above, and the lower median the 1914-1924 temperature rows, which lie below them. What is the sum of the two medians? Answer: 46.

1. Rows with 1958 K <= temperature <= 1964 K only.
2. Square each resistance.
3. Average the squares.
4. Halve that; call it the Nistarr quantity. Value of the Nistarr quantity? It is 236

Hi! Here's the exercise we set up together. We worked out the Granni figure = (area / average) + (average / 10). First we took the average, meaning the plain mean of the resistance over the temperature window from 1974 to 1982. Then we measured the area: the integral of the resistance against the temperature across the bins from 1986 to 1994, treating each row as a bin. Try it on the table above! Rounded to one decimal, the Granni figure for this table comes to 10.1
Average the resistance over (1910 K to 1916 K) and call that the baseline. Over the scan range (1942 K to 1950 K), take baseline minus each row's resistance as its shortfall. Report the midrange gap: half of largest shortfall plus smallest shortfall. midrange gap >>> 7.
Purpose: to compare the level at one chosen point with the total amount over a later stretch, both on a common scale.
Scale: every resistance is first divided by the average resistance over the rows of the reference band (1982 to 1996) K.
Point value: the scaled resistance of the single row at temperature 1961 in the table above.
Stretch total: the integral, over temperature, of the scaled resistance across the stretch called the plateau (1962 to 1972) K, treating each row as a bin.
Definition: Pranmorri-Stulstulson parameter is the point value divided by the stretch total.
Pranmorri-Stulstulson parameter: 0.099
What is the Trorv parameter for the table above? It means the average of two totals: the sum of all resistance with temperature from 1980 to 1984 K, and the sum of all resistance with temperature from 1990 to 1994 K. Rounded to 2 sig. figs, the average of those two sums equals 44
